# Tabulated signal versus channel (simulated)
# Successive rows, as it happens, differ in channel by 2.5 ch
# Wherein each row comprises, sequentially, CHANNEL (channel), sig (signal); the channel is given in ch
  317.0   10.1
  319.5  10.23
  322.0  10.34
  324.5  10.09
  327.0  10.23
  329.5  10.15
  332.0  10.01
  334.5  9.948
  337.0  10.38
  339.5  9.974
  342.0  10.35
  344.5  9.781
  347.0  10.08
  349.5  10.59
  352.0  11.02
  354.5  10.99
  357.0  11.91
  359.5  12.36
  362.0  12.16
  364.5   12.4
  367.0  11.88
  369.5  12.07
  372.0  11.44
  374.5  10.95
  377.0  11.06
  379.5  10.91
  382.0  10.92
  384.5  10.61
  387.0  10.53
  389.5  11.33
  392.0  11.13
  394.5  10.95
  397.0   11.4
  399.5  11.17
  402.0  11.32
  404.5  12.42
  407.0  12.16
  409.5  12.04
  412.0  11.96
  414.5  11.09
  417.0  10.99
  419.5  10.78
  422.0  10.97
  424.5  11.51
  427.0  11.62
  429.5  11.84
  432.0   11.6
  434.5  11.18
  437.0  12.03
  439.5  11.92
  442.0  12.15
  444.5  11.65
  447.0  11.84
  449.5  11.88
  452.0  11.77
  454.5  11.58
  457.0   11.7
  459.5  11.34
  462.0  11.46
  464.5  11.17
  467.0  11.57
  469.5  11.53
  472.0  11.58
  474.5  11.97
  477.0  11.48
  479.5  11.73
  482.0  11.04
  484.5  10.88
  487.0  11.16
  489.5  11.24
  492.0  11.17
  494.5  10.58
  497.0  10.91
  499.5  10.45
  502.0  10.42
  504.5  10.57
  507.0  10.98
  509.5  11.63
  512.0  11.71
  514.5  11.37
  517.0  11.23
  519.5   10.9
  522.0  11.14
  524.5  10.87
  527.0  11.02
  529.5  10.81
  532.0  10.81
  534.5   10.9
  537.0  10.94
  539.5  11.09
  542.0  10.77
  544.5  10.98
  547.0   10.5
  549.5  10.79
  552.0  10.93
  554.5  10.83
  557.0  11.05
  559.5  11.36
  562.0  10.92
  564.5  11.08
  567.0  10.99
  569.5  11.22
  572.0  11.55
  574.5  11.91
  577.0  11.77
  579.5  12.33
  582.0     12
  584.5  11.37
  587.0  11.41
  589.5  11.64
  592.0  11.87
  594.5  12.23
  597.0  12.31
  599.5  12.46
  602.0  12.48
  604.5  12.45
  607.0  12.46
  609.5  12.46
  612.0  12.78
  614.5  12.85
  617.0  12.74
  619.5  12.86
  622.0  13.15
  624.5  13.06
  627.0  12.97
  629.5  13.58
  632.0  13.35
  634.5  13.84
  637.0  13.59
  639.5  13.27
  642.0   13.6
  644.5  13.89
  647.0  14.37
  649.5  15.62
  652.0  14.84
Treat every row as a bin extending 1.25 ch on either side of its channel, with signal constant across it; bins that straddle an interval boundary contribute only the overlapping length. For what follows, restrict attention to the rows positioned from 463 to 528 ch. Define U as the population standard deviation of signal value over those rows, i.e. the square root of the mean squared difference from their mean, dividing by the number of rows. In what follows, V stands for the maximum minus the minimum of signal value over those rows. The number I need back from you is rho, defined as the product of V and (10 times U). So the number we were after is 6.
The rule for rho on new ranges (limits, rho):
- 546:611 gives 12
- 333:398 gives 19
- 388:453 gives 7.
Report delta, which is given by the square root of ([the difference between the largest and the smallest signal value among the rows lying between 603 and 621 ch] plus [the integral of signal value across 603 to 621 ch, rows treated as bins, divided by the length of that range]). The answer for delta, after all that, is 3.62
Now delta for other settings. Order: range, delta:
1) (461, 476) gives 3.51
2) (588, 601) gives 3.59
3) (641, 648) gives 3.84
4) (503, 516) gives 3.52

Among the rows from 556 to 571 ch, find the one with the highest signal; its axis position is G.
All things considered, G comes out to 559.5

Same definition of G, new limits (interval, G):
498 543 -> 512.0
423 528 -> 442.0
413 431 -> 429.5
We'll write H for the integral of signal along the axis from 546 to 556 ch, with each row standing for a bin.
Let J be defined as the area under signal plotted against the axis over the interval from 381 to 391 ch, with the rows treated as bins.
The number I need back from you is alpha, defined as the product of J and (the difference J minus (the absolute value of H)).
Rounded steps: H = 108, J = 109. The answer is 83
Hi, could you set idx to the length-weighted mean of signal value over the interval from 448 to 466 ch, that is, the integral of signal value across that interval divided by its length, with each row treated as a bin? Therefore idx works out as 11.6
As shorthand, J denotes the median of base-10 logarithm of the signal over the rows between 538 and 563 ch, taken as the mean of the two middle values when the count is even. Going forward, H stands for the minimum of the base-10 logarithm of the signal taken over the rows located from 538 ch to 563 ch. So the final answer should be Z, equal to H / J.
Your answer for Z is 0.983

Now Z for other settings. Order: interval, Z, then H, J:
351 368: 0.968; 1.04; 1.08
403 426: 0.973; 1.03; 1.06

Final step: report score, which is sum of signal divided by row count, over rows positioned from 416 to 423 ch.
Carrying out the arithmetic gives 10.9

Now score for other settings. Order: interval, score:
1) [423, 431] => 11.7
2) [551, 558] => 10.9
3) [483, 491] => 11.1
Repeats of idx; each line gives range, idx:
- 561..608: 11.8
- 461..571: 11.1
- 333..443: 11.3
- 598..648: 13.1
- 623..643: 13.4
